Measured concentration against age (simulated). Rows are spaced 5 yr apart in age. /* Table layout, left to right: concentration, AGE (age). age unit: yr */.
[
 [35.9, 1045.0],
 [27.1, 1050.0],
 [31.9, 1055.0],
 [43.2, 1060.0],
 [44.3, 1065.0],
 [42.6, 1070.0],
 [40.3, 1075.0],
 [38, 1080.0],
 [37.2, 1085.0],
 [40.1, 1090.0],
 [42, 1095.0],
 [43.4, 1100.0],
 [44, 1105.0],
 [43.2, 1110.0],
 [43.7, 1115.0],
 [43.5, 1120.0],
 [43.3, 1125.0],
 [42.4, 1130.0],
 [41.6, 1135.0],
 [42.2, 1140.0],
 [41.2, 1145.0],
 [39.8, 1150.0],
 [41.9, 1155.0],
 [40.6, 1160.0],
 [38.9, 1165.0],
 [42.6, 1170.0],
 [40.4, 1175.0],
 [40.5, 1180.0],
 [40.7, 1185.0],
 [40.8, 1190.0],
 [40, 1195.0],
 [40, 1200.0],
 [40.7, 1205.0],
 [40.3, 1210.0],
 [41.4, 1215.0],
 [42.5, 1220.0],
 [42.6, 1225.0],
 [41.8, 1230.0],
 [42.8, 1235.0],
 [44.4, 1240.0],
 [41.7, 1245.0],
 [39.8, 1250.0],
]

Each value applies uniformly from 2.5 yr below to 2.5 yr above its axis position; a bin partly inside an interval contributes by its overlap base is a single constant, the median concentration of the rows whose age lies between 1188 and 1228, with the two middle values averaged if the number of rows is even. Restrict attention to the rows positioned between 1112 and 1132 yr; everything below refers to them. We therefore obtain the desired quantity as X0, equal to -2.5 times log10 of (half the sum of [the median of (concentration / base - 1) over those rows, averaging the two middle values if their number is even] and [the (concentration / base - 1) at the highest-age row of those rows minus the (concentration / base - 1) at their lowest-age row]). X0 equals 4.5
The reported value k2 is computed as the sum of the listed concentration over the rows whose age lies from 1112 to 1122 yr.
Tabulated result 87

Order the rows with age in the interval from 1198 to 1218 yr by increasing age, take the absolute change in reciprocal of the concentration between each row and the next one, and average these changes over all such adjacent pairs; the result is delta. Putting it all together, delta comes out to 0.0004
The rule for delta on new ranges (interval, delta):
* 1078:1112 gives 0.0009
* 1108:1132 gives 0.0002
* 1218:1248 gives 0.0007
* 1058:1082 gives 0.0011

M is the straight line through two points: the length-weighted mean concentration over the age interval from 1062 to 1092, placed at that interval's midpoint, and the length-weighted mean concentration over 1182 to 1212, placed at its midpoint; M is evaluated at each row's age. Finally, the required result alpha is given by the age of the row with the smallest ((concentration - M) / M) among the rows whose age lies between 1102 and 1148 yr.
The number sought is 1145.0 yr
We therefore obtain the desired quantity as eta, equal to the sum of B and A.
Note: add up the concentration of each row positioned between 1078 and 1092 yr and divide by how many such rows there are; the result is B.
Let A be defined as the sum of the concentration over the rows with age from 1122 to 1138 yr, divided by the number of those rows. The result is 80.9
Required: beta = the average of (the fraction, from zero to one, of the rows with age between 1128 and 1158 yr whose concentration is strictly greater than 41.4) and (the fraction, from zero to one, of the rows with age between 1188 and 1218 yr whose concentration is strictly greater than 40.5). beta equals 0.58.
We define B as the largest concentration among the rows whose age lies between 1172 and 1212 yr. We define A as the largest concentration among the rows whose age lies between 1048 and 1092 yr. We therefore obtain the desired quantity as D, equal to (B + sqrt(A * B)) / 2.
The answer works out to 41.7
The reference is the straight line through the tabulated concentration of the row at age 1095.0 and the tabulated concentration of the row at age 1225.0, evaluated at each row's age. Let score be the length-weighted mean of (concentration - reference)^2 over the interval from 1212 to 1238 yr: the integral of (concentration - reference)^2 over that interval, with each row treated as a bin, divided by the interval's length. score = 1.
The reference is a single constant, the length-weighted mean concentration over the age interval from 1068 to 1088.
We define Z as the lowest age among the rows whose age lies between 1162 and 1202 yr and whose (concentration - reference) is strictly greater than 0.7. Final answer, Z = 1170.0 yr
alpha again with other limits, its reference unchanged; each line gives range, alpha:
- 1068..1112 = 1085.0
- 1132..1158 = 1150.0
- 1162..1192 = 1165.0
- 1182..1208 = 1195.0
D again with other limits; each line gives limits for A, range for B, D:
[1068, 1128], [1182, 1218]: 42.0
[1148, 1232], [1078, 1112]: 43.6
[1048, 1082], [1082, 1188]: 44.1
